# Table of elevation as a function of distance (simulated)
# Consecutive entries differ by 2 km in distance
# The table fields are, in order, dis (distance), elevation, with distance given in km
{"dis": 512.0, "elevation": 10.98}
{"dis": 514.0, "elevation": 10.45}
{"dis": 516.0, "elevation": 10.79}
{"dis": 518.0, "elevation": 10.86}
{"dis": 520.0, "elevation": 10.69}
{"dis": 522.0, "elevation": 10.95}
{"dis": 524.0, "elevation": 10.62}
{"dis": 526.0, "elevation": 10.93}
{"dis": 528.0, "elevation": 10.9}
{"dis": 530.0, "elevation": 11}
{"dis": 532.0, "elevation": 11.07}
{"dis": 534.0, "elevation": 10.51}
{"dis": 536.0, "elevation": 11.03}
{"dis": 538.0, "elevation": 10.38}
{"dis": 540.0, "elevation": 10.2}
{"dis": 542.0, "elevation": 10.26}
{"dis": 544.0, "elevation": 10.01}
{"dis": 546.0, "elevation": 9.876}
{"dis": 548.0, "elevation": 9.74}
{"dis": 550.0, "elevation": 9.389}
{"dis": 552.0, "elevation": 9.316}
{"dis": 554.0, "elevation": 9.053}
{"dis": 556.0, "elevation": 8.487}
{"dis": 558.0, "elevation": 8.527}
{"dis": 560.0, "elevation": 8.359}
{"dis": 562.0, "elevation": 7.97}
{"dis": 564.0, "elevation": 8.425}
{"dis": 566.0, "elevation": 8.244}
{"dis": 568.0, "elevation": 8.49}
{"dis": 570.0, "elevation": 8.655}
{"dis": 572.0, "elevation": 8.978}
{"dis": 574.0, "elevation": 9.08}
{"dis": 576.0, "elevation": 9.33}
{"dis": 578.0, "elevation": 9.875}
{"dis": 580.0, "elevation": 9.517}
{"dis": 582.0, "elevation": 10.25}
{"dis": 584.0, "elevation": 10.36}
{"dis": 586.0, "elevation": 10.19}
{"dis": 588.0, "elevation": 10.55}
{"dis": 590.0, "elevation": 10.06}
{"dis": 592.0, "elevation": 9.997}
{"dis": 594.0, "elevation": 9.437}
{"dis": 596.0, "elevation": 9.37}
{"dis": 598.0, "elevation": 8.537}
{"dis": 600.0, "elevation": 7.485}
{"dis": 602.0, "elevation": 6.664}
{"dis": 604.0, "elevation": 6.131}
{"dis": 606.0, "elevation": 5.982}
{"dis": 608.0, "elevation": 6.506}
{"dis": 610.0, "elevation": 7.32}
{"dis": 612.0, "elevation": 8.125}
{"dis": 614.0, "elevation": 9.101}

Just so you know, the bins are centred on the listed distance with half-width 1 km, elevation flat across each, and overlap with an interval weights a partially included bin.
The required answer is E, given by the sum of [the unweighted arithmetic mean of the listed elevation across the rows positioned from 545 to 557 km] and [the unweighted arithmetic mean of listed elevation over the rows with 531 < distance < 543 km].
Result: 19.9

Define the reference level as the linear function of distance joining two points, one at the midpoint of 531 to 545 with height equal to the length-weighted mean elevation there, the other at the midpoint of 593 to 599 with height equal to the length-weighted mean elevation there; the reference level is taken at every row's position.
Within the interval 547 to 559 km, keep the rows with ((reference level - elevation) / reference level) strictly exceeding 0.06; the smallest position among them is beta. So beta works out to 550.0 km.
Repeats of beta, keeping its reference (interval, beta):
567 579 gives 568.0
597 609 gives 600.0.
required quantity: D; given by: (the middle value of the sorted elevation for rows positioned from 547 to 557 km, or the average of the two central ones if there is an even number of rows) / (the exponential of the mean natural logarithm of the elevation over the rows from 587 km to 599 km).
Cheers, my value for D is 0.97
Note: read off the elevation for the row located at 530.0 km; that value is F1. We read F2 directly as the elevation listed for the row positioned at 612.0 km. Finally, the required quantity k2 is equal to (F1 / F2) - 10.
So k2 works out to -8.6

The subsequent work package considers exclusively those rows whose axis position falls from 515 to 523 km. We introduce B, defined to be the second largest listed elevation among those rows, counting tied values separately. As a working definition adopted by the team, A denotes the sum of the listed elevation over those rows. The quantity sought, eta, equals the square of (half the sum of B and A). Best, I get 733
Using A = 43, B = 10.86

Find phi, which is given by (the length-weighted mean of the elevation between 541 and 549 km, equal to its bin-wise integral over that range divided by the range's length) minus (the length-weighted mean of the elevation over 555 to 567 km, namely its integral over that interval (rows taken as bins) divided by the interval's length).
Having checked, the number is 2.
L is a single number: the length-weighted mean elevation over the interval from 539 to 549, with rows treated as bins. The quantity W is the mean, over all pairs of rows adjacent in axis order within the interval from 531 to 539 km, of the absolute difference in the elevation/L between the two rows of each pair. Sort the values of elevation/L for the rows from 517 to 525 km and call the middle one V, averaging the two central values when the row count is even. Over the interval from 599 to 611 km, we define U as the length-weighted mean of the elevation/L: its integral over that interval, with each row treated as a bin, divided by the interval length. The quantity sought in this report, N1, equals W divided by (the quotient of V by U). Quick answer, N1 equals 0.036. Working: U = 0.67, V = 1.08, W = 0.06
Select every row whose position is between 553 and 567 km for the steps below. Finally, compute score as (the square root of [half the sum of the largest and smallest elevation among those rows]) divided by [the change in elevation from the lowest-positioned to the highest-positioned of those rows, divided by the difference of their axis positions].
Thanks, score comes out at -43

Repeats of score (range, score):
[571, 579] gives 21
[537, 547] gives -51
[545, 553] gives -33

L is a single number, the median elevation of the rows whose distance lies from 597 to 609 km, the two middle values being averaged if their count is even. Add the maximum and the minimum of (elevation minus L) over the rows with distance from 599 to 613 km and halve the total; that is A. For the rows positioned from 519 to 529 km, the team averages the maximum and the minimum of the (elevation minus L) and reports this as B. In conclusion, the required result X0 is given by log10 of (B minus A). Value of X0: 0.57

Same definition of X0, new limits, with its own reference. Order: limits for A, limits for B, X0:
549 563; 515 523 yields 0.33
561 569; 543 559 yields 0.01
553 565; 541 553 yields 0.11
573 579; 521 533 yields 0.14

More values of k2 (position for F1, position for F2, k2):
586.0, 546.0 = -9.0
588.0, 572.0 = -8.8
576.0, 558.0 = -8.9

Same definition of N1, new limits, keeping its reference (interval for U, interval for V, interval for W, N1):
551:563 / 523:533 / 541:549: 0.014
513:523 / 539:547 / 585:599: 0.042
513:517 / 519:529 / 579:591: 0.036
